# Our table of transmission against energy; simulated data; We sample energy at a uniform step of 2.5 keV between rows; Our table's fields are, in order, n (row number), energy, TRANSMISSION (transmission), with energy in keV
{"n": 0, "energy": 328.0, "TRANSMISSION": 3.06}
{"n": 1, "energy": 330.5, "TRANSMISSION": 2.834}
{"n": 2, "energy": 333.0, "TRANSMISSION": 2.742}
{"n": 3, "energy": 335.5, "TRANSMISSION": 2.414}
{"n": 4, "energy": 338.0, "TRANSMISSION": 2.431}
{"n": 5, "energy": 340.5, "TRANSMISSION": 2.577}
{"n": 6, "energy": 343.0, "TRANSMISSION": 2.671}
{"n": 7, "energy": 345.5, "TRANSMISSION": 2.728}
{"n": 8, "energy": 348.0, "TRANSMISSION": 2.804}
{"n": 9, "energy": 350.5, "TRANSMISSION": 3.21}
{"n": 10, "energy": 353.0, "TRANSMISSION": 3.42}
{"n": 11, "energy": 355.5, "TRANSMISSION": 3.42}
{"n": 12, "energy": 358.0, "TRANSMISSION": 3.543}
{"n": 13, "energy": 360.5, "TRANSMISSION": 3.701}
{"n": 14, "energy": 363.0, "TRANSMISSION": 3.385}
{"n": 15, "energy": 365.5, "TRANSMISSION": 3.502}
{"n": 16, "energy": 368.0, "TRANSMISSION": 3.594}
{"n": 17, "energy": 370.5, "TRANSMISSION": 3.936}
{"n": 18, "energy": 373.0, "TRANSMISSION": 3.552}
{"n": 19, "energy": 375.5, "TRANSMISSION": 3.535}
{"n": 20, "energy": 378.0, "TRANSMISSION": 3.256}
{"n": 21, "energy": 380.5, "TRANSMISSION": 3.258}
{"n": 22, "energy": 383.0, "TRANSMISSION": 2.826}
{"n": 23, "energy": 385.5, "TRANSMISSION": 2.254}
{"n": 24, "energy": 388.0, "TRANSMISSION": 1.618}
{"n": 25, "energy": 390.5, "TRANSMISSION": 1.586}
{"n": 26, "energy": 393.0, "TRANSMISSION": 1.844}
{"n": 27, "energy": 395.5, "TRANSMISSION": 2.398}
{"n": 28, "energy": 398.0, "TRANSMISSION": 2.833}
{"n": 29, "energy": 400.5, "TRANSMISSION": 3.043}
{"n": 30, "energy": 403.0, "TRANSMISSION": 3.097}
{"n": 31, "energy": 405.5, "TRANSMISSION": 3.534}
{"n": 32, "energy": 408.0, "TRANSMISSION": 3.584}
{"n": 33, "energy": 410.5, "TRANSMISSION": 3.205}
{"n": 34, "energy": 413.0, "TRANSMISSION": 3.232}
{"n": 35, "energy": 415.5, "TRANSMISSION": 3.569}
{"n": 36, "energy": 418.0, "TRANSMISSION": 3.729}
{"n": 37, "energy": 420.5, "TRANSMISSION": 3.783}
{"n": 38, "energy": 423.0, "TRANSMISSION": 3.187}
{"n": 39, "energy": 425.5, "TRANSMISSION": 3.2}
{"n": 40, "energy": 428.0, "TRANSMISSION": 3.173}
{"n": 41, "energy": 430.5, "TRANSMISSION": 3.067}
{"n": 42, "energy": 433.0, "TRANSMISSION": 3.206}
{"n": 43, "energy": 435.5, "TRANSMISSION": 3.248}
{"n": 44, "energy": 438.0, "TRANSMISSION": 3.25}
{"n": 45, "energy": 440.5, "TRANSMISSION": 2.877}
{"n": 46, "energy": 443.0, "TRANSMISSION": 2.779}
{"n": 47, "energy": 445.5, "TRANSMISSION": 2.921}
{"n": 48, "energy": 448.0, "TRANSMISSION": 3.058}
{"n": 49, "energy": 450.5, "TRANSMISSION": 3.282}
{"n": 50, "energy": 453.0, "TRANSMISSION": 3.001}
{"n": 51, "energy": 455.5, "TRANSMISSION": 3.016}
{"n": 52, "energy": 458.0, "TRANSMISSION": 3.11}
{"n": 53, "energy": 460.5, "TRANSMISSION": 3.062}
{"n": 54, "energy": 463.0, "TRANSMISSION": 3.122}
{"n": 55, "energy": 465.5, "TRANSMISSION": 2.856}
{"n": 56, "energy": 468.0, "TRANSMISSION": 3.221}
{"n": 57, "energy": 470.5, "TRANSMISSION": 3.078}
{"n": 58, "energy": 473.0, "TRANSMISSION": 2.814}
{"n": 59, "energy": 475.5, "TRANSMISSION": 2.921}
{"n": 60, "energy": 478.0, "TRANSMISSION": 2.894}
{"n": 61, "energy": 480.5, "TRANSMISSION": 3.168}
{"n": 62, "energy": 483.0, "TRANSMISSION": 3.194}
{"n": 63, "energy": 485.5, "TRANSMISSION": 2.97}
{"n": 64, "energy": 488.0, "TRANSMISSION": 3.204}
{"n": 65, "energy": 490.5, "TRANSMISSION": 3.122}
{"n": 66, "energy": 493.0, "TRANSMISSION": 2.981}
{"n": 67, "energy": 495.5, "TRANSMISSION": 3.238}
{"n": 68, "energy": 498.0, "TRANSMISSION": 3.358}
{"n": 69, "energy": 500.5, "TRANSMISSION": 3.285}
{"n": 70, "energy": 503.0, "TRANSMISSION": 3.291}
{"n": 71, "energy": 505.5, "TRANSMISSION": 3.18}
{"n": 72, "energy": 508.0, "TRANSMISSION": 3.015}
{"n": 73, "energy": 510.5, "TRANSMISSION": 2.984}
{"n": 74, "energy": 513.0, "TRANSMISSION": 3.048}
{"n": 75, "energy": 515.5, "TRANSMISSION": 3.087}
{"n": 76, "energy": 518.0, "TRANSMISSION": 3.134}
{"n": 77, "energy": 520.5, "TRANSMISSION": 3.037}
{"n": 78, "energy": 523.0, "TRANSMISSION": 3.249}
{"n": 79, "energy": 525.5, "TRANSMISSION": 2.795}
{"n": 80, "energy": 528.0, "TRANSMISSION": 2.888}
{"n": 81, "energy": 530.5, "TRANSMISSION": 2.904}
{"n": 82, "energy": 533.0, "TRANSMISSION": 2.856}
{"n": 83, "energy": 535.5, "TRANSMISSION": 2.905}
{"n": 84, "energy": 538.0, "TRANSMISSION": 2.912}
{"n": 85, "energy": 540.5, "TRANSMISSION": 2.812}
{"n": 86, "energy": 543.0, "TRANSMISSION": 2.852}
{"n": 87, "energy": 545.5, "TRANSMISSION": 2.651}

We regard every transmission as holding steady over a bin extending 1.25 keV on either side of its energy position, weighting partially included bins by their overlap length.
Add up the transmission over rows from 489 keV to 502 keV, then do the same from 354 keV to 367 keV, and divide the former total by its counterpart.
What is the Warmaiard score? 0.91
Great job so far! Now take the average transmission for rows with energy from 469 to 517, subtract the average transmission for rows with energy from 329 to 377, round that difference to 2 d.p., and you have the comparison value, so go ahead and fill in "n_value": -0.06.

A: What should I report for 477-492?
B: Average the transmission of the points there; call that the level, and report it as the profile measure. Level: 3.09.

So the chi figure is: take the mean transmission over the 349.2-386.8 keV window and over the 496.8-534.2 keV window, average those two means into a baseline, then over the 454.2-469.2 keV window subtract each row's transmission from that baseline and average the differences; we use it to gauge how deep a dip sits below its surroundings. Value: 0.15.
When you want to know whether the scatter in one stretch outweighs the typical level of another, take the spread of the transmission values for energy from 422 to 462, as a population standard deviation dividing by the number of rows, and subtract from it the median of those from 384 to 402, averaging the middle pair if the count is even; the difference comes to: -2.11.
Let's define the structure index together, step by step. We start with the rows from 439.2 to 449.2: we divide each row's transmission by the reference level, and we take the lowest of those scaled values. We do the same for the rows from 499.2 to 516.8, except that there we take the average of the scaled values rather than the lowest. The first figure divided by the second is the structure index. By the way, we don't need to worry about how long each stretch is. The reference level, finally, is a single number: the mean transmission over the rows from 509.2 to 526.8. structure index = 0.89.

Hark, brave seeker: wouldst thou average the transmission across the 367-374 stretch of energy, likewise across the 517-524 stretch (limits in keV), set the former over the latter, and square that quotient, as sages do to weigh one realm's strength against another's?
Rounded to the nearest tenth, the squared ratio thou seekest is 1.4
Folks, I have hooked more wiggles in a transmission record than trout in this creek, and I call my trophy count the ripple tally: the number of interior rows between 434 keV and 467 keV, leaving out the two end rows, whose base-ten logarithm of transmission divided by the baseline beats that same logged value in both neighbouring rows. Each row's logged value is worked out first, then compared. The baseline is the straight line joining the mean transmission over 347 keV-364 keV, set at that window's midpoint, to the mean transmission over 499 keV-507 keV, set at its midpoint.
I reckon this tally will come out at 4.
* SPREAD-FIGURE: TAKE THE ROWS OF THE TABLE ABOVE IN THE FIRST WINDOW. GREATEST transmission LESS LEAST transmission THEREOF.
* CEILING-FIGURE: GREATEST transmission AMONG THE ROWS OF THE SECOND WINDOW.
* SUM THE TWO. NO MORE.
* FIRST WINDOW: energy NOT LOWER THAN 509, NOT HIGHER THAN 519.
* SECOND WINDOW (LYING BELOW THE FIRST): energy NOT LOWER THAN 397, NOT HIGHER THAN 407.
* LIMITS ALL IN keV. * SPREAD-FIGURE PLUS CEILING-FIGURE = 3.7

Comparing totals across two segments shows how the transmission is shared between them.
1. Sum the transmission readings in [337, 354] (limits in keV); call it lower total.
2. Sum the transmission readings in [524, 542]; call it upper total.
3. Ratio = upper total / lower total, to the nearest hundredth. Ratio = 1.01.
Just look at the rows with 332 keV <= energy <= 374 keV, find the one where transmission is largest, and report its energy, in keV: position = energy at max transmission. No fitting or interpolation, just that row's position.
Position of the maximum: 370.5 keV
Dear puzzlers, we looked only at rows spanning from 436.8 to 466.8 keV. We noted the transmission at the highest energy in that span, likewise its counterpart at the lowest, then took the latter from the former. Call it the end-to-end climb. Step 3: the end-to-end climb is -0.4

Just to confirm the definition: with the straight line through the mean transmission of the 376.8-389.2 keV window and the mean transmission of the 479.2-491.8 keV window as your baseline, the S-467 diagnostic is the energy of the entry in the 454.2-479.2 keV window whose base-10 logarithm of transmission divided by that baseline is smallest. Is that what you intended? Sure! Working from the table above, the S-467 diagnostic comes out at 473.0 keV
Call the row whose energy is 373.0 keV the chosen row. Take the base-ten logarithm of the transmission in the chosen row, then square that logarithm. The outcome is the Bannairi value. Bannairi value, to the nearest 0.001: 0.303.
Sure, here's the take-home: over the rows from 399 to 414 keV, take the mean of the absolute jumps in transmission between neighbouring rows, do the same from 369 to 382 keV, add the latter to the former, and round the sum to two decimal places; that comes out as 0.36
